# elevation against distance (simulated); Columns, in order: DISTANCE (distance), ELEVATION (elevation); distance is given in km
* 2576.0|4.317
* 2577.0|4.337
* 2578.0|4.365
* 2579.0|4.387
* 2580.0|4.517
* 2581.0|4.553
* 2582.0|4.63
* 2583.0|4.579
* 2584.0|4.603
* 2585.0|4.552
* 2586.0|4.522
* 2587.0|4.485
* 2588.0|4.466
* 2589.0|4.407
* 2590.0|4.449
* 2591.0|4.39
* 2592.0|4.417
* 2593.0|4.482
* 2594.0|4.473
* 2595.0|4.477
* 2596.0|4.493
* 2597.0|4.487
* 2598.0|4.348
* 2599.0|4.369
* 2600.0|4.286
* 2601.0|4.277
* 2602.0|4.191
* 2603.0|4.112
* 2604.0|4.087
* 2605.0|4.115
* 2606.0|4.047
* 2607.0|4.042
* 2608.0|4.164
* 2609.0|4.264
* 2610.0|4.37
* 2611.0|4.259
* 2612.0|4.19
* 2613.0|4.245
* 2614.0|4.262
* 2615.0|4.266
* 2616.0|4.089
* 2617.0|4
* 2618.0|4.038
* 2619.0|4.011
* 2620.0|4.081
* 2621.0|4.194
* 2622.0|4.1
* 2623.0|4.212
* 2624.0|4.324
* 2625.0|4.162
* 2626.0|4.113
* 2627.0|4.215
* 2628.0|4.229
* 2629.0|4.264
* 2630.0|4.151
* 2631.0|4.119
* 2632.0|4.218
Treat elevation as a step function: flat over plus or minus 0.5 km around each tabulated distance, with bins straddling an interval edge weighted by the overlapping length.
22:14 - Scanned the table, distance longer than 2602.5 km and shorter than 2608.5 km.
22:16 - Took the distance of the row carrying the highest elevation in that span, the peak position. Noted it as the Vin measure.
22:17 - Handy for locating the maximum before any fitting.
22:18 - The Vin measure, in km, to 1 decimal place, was 2608.0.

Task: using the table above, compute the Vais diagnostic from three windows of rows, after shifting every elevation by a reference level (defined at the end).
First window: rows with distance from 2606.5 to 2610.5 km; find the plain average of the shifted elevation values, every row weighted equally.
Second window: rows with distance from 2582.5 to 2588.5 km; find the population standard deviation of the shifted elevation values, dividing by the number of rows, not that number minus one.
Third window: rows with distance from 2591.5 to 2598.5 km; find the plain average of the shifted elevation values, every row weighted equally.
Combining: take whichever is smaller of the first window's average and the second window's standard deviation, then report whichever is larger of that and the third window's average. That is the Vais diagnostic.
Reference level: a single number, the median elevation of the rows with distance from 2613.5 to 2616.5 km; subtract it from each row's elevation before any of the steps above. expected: 0.192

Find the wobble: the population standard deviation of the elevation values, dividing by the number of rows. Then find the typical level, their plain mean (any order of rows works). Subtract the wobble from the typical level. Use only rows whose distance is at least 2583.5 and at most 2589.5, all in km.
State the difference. 4.44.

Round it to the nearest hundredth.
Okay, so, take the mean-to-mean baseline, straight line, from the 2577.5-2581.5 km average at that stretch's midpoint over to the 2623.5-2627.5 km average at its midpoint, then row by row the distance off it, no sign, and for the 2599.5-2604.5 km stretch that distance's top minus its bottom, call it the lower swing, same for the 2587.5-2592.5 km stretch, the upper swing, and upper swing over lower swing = 0.31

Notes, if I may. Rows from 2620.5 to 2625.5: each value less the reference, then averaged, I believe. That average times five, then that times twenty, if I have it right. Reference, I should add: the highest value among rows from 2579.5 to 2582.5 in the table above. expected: -43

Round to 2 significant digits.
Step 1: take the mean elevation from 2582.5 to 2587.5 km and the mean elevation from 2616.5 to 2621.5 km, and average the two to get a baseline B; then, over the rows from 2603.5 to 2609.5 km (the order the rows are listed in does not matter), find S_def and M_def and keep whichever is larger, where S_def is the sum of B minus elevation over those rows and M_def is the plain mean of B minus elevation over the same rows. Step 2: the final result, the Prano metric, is 1.1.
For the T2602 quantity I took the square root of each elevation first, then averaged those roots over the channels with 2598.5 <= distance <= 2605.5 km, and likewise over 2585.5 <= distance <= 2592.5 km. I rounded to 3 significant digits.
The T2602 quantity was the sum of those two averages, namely 4.16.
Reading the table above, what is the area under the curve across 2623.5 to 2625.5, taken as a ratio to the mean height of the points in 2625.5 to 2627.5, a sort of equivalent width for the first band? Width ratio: 2.04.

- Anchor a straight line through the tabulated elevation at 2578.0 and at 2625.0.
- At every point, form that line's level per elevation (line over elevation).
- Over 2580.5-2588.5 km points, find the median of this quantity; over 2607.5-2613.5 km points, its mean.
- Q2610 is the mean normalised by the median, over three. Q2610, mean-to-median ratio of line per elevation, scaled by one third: 0.347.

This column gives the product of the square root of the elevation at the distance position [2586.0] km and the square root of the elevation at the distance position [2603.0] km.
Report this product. 4.31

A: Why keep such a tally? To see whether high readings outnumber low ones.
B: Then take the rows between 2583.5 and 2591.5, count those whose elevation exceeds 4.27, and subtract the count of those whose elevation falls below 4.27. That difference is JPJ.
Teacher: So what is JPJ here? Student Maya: 8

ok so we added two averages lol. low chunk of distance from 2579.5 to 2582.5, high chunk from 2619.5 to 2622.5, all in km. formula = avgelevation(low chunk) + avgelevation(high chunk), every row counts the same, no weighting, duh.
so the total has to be 8.69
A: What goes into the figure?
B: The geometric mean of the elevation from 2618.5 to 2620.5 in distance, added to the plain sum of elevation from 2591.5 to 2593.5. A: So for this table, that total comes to 12.9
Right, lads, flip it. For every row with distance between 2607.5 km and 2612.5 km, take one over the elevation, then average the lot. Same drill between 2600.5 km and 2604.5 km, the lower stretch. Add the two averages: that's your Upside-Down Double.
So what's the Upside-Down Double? 0.475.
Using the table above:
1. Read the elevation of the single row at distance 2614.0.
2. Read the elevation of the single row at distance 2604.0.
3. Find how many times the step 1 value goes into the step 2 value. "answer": 0.96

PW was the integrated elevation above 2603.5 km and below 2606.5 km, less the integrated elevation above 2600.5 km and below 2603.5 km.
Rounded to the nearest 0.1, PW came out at -0.3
